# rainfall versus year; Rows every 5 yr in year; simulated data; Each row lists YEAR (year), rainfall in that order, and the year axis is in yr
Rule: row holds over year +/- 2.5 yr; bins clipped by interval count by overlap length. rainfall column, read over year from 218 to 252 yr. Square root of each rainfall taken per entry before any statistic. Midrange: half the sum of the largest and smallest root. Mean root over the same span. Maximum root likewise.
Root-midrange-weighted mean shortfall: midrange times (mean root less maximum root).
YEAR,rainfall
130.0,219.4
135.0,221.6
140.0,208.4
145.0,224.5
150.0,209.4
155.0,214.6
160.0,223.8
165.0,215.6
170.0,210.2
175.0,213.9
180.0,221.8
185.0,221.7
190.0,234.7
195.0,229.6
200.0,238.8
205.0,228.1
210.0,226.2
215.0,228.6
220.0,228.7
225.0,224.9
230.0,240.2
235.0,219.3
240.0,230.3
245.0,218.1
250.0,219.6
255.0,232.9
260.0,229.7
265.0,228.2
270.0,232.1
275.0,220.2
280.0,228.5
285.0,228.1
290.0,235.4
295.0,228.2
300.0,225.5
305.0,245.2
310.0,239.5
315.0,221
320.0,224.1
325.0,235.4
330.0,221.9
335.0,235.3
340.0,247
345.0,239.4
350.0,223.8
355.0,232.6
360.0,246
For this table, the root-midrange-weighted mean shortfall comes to -7.1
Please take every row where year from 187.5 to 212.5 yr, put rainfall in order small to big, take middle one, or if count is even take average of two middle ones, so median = 230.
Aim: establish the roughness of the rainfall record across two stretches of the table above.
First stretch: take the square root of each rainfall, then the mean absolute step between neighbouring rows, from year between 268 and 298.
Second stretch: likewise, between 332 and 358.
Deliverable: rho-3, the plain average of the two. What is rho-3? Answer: 0.294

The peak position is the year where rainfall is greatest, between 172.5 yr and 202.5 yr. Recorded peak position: 200.0 yr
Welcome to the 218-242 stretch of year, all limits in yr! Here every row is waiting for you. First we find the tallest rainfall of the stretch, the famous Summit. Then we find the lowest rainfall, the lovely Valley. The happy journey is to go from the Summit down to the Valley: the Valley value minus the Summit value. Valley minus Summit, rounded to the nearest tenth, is -20.9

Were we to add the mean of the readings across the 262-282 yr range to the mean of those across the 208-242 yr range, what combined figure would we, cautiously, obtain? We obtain 456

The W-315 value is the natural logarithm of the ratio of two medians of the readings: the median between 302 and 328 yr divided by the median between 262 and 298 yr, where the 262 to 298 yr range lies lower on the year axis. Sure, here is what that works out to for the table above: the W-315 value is 0.031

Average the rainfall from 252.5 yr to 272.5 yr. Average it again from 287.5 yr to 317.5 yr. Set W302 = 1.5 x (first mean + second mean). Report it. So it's 695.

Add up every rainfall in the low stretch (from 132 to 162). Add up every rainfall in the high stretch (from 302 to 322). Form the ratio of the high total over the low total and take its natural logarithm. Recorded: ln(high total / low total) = -0.34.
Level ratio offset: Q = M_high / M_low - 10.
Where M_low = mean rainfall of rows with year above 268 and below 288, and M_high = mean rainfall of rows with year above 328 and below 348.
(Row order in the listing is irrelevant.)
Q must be -8.96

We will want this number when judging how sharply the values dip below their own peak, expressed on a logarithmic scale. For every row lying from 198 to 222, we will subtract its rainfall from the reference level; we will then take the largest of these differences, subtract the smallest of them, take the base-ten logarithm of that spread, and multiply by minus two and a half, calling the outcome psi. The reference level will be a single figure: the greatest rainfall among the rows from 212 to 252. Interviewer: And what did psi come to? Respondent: -2.8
